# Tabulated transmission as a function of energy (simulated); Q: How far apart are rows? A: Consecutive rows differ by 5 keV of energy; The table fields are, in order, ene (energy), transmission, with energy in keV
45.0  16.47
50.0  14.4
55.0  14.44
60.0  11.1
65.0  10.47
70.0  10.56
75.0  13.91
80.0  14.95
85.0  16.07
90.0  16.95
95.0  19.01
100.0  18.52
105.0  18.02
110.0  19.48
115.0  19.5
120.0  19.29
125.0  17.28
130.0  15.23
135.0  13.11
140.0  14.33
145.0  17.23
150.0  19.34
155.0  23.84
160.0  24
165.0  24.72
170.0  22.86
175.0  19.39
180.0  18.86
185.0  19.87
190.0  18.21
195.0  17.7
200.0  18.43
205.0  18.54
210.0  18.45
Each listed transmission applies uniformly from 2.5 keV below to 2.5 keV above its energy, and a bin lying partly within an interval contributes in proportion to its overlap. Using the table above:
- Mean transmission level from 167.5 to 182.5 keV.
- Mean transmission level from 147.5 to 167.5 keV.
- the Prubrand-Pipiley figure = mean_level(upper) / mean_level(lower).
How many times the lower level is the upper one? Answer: 0.89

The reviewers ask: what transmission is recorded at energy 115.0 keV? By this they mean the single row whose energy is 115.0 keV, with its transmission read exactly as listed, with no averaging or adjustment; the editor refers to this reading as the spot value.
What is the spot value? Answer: 19.5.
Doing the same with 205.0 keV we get 18.54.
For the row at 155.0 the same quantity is 23.84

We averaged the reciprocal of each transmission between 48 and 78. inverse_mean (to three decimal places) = 0.082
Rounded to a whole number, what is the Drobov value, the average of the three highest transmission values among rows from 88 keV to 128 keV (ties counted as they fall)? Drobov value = 19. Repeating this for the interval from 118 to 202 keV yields 24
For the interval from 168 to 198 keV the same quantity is 21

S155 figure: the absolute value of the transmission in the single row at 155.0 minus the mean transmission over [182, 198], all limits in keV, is 5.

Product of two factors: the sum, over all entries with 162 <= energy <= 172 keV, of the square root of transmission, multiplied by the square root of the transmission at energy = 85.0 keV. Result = 39.1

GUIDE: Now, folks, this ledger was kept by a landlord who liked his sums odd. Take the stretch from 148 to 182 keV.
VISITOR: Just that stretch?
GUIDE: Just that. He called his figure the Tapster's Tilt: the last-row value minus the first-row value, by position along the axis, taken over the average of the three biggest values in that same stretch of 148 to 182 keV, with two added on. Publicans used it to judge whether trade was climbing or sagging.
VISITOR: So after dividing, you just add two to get 1.980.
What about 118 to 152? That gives 2.003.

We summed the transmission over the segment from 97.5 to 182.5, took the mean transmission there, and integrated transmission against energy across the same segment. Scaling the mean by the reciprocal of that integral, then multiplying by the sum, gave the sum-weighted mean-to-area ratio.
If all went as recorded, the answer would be 3.8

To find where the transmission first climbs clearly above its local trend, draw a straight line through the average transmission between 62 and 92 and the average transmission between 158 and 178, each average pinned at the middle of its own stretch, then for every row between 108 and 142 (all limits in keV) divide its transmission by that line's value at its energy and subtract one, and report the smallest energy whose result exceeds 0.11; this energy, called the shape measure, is 110.0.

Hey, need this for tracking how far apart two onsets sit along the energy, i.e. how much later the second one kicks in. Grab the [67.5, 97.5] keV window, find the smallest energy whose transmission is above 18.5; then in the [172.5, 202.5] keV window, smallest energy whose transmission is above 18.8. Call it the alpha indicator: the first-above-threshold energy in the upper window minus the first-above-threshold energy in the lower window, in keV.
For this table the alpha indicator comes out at 80 keV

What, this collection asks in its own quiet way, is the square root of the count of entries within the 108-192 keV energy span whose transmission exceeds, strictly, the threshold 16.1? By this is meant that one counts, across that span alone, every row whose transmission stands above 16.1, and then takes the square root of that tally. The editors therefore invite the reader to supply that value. 3.74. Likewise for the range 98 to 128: 2.45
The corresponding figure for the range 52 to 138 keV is 2.83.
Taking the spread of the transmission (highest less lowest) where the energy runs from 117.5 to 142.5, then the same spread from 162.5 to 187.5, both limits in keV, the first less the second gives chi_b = 0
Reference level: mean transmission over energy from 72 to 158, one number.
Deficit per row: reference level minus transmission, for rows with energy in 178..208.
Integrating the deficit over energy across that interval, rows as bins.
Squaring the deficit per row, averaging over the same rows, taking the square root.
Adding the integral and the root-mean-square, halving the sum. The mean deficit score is -17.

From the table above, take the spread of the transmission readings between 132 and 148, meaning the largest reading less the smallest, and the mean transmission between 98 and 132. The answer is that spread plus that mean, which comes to 22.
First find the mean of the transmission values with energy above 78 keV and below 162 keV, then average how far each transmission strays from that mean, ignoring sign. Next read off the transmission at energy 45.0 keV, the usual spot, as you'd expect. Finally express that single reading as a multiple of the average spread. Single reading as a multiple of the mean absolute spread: 7.4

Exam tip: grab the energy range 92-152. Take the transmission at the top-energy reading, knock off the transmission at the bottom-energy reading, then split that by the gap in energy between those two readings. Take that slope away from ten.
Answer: 9.99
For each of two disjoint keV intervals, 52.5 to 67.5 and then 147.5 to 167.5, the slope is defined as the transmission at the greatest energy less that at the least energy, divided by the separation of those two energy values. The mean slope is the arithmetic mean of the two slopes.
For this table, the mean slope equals -0.02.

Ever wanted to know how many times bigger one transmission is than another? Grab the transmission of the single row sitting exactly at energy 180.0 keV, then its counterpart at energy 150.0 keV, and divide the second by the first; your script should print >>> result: 1.03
